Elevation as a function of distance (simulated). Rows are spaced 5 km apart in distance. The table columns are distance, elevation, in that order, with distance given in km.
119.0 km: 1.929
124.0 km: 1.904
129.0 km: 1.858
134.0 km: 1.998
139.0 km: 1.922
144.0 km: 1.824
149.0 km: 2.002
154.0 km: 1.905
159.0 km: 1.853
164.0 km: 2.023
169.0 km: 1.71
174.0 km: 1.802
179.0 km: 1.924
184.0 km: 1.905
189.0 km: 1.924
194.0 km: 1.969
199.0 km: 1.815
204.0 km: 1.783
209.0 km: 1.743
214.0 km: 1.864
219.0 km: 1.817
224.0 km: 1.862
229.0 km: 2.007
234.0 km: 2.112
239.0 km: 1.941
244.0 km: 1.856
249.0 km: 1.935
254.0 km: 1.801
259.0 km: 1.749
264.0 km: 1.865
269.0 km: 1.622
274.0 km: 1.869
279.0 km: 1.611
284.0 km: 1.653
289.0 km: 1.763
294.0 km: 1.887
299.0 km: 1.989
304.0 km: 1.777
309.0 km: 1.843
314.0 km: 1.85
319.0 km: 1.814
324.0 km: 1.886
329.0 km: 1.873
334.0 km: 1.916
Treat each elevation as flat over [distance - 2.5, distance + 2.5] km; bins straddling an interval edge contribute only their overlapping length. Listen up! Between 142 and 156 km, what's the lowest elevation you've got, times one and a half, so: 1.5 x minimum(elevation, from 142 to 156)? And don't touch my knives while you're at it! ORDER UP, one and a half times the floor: 2.74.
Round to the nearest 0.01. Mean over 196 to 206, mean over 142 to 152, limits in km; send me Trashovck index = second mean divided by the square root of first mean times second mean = 1.03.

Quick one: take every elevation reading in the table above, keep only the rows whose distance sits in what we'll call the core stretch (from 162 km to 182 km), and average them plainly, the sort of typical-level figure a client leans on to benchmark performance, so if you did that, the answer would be 1.86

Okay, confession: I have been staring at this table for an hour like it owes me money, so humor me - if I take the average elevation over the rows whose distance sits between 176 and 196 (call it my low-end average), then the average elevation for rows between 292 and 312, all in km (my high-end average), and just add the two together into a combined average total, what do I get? 3.80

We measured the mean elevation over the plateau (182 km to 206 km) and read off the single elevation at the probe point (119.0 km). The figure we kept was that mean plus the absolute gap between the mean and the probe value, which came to 1.93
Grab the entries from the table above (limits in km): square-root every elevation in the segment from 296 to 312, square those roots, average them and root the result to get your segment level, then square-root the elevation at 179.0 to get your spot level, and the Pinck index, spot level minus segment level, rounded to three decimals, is 0.020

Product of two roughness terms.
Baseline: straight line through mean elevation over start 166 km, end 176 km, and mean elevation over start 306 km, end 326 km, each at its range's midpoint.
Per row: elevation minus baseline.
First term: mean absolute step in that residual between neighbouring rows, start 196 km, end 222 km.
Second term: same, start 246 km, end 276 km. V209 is 0.010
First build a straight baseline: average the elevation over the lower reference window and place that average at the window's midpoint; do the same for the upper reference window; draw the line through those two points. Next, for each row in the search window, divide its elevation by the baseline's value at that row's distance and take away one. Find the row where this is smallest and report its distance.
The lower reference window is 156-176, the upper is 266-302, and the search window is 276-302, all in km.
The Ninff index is 279.0 km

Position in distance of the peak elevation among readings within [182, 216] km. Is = 194.0 km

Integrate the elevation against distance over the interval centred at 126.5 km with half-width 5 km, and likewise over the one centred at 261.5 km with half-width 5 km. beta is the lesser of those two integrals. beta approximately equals 18.1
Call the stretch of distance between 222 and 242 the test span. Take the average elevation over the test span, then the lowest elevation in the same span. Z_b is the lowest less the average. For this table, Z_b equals -0.118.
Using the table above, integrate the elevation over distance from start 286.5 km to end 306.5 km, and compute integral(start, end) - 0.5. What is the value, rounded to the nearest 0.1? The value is 36.6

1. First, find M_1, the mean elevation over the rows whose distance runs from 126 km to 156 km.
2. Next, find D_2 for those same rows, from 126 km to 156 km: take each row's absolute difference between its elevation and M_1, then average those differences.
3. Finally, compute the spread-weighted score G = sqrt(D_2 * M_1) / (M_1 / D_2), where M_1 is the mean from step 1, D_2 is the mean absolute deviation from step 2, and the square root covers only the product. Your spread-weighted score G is 0.010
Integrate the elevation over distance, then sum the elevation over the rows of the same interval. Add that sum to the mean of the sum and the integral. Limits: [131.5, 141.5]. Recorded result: 15.7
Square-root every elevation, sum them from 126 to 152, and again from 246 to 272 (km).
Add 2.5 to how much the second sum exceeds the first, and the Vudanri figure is 2.27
